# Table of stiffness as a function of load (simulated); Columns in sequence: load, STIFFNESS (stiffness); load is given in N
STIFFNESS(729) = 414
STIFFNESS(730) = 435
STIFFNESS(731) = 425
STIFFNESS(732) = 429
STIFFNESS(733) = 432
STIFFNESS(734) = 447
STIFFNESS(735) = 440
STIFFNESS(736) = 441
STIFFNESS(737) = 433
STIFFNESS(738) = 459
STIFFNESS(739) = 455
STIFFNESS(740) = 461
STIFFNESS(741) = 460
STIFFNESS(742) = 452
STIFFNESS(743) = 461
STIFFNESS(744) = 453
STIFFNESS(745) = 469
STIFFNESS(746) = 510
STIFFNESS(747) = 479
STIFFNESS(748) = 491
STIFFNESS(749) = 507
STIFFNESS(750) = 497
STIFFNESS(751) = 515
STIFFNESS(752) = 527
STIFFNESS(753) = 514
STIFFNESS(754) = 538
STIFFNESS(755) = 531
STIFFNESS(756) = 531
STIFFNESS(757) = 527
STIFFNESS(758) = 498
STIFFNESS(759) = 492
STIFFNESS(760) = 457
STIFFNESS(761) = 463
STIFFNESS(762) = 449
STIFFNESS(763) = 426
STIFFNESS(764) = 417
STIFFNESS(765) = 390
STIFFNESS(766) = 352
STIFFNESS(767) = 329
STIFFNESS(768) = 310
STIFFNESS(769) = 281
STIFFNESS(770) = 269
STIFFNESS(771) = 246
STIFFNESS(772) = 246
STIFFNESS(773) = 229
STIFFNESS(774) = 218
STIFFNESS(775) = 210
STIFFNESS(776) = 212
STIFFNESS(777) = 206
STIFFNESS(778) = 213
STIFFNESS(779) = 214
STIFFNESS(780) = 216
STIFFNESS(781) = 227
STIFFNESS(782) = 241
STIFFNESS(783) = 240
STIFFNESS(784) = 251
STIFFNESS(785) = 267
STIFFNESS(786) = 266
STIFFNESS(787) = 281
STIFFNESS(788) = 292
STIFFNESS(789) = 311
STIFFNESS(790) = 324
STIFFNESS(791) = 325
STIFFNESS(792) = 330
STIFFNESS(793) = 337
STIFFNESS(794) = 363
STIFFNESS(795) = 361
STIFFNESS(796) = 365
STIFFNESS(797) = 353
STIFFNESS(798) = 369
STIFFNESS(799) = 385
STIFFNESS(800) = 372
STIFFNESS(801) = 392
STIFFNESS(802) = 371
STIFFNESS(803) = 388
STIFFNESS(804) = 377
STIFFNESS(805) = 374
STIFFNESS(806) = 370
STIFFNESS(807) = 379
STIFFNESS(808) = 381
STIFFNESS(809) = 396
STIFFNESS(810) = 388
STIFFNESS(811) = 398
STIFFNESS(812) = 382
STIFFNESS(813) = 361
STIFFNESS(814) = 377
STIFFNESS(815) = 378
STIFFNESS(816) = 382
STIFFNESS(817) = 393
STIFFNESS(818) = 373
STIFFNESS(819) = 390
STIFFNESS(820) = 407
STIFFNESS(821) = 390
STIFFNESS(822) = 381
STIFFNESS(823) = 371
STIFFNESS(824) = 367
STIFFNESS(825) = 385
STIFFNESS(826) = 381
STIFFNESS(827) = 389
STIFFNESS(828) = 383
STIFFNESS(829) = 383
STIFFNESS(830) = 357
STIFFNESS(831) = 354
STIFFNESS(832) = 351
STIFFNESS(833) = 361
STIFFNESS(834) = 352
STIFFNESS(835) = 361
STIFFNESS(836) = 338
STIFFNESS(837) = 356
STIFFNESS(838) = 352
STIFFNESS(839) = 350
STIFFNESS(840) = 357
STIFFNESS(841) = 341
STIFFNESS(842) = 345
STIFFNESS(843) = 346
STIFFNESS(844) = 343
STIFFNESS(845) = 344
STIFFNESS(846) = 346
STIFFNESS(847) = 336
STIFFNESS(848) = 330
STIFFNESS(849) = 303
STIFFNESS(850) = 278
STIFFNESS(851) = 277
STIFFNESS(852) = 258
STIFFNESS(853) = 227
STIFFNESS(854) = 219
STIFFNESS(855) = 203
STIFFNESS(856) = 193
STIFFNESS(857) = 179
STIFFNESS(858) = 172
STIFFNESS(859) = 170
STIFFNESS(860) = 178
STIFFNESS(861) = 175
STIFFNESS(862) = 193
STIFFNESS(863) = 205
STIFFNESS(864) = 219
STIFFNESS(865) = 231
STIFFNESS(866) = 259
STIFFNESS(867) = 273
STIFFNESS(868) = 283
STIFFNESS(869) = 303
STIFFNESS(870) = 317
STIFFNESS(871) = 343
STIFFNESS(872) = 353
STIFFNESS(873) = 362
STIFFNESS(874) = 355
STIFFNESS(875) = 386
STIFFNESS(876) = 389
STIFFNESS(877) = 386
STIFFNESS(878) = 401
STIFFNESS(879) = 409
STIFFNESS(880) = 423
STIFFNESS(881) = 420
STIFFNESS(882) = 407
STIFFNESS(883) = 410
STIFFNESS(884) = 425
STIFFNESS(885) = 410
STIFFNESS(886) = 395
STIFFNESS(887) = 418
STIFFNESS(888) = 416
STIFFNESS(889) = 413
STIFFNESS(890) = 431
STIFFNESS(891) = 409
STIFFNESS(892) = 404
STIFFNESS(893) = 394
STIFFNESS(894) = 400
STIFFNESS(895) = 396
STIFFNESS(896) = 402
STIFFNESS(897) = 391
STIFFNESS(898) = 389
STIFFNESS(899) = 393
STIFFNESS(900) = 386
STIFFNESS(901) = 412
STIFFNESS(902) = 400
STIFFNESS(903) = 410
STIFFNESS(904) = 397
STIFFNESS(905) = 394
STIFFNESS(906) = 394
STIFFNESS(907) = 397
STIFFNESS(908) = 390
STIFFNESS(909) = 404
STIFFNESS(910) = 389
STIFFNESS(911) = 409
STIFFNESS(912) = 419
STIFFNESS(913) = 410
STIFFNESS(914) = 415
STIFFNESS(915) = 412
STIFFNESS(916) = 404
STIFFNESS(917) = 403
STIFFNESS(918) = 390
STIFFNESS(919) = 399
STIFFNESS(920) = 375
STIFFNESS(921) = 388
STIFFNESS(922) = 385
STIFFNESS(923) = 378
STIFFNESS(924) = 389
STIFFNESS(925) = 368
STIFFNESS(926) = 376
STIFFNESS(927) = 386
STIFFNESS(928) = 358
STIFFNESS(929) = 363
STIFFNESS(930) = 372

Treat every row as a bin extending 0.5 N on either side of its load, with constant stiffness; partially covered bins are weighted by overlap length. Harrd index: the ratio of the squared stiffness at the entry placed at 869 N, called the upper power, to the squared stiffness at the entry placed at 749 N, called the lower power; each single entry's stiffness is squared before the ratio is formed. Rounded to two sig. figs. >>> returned 0.36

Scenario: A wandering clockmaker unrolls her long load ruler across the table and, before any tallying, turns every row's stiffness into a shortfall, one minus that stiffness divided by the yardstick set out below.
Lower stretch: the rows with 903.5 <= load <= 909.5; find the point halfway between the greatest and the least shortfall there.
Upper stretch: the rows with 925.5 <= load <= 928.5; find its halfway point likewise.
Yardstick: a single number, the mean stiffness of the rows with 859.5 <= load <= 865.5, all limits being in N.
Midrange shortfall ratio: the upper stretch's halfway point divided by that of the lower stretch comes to 0.87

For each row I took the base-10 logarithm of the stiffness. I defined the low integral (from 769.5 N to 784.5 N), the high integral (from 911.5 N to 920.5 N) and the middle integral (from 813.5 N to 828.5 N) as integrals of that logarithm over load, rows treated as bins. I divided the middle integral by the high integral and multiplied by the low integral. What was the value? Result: 58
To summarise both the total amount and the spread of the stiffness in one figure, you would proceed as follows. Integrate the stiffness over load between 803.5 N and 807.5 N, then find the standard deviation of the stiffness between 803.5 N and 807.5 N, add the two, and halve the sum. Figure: 752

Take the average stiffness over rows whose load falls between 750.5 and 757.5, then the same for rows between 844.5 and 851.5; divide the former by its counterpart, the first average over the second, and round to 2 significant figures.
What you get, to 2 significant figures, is 1.7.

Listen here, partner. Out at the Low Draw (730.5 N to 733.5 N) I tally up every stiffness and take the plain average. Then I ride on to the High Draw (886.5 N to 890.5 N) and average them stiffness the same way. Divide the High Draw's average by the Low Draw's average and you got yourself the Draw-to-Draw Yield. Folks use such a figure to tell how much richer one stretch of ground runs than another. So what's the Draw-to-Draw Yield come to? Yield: 0.98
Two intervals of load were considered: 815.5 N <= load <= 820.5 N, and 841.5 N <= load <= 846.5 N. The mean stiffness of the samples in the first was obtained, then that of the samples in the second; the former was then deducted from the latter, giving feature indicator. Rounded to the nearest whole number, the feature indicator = -44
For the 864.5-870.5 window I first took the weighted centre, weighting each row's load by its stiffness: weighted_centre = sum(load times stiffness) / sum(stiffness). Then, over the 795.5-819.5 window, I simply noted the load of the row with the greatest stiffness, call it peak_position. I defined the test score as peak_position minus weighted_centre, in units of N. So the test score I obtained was -56.7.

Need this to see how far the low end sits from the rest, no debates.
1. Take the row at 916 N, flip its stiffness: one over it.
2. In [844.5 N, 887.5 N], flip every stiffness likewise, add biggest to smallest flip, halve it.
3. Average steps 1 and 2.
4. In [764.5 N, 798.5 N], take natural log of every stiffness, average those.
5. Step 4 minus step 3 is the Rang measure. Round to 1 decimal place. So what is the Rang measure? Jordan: 5.6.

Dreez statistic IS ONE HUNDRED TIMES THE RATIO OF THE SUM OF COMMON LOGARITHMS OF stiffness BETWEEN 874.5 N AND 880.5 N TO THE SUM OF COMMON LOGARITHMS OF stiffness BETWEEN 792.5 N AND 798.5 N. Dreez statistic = 102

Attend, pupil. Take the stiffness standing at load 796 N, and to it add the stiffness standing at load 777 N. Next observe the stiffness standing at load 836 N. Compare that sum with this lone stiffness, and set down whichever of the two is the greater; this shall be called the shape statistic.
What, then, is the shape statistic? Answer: 571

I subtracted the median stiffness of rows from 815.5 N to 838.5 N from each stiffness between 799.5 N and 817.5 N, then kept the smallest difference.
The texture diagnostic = -12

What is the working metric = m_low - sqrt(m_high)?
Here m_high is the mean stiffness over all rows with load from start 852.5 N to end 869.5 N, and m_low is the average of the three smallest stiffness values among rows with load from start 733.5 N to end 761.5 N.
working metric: 423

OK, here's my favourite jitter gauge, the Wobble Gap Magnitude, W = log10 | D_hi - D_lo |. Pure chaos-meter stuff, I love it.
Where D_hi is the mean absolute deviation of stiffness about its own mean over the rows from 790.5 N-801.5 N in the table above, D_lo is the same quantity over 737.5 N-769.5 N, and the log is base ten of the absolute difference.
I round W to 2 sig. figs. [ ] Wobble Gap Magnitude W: 1.5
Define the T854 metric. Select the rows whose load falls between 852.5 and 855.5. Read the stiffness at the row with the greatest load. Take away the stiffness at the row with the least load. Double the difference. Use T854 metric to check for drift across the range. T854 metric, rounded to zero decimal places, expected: -48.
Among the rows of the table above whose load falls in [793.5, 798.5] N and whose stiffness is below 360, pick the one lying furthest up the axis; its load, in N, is 797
